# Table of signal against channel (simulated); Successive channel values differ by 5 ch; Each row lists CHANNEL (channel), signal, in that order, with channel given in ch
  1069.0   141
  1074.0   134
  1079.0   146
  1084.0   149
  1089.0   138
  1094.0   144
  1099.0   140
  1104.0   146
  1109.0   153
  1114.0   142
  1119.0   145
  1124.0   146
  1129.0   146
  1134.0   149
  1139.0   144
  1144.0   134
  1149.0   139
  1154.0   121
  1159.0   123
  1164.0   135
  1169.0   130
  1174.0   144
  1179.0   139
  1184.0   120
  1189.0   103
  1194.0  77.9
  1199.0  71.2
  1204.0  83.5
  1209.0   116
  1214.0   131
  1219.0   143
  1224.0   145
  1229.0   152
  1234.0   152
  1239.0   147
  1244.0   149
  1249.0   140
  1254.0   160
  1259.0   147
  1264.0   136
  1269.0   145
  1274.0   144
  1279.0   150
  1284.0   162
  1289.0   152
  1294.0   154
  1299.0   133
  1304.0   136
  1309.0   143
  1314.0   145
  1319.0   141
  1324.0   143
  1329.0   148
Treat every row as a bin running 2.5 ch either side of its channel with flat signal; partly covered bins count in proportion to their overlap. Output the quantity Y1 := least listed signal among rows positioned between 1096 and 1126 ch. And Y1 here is 140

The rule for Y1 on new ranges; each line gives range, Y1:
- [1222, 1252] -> 140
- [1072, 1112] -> 134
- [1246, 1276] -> 136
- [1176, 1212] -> 71.2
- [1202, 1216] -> 83.5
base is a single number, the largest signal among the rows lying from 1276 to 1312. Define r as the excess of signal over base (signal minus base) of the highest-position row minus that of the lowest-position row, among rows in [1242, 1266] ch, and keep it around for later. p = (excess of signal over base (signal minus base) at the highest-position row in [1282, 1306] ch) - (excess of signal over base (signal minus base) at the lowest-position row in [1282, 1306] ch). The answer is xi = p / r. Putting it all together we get 2.0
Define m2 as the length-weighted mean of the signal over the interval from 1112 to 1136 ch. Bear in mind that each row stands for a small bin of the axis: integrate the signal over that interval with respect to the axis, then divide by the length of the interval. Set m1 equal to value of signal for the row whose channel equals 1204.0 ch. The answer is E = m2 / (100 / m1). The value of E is 122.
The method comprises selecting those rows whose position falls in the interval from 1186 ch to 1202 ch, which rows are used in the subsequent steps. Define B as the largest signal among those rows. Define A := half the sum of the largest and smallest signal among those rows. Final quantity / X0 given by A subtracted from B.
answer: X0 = 16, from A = 87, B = 103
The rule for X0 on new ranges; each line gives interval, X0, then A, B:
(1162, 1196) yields 33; 111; 144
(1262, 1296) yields 13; 149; 162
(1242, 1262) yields 10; 150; 160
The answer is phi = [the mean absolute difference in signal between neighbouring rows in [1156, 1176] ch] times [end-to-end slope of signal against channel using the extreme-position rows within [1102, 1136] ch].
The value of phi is 1.0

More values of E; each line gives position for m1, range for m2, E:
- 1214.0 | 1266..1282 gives 192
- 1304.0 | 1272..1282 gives 201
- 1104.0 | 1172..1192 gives 182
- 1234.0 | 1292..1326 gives 216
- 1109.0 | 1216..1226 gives 219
